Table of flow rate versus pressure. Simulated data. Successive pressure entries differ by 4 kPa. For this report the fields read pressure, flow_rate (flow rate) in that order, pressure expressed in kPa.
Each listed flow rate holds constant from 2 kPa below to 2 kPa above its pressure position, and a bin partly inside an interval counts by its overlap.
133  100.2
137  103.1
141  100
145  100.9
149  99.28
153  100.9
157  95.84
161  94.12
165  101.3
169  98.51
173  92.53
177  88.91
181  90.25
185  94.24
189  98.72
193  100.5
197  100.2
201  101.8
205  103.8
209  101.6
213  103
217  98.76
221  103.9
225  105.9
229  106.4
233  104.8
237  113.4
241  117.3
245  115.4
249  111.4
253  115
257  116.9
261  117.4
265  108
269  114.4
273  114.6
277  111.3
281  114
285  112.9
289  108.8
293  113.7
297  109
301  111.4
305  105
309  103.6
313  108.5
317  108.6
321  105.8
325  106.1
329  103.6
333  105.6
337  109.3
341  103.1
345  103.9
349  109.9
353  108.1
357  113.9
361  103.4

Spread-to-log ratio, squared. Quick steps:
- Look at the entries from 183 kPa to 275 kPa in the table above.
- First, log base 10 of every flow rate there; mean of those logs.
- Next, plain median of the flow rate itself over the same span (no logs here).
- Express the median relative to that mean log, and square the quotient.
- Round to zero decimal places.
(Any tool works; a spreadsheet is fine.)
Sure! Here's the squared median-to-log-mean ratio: 2723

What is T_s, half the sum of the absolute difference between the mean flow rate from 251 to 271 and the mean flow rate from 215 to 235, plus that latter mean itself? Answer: 57.2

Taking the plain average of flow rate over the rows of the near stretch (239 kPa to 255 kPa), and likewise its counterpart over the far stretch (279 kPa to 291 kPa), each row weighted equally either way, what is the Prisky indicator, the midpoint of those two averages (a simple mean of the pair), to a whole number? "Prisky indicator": 113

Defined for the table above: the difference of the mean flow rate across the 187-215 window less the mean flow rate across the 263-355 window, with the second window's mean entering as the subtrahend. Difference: -7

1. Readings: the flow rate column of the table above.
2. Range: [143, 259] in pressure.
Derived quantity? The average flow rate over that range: 103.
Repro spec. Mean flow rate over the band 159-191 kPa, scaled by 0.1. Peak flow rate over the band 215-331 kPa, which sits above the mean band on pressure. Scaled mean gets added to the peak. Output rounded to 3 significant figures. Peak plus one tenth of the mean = 127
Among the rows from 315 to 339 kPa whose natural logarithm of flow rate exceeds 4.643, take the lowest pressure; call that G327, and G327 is 317 kPa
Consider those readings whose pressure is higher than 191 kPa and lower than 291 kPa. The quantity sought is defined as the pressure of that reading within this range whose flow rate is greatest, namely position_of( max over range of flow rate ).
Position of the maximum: 261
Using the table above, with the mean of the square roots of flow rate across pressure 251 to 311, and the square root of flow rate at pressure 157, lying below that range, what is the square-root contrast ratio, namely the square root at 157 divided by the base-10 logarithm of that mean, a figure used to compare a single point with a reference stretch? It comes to 9.6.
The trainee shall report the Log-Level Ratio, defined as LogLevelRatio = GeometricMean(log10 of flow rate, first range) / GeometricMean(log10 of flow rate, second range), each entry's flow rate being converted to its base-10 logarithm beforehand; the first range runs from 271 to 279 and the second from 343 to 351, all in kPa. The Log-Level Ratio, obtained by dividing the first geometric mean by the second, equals 1.01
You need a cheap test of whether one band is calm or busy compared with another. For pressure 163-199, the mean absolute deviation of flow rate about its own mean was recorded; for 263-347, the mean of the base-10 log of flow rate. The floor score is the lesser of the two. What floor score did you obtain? 2.036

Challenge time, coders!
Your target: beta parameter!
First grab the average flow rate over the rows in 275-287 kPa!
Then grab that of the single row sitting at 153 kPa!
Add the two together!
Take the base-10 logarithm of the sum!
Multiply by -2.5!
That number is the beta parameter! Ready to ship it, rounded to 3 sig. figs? -5.82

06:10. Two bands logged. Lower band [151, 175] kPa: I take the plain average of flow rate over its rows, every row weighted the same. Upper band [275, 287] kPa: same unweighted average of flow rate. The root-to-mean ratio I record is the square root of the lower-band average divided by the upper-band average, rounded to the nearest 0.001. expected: 0.087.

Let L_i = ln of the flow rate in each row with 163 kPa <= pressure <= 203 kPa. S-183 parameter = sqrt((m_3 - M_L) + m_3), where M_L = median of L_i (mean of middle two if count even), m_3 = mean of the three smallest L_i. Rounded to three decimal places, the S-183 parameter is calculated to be 2.103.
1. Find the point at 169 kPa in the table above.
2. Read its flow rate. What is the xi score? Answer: 98.51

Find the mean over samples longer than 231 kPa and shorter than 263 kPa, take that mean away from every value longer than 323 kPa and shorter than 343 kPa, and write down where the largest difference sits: 337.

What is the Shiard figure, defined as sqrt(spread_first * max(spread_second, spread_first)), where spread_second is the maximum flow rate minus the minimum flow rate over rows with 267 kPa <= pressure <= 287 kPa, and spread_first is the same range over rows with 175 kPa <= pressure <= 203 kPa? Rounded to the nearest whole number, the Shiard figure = 13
